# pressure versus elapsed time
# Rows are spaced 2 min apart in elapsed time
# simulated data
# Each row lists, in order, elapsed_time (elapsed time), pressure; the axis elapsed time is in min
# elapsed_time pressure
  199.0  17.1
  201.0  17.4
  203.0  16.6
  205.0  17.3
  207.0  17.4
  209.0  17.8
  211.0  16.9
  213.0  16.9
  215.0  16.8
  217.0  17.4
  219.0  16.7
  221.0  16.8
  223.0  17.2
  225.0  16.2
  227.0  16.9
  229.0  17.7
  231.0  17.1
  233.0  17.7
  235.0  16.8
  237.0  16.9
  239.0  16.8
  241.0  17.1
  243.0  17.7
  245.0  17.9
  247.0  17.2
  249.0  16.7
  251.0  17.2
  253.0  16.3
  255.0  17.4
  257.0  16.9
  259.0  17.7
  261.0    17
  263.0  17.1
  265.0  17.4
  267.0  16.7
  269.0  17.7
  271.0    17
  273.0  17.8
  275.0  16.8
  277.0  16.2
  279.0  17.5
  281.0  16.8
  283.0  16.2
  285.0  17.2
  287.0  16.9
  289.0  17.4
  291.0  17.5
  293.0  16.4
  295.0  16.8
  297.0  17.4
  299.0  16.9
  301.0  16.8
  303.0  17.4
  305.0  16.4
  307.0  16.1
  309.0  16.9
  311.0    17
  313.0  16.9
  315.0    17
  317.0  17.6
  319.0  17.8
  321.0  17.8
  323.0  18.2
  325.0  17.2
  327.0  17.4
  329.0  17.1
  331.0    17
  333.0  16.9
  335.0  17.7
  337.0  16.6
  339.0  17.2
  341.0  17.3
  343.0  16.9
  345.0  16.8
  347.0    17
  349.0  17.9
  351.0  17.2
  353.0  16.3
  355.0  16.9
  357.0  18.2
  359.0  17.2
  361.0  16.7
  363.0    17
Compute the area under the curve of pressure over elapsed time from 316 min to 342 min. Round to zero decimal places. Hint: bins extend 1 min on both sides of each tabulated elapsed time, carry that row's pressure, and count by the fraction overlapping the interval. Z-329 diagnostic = 452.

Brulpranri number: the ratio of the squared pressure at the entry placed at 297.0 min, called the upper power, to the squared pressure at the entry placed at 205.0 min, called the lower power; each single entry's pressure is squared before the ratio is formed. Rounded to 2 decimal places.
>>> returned 1.01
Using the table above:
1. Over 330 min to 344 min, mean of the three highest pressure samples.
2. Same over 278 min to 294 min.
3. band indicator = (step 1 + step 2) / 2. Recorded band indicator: 17.4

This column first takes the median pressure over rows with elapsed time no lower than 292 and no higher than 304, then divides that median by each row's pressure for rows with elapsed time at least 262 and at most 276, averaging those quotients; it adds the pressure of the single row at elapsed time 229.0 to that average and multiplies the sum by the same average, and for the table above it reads 18.3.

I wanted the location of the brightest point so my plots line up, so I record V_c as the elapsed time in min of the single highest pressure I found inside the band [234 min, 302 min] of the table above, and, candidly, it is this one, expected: 245.0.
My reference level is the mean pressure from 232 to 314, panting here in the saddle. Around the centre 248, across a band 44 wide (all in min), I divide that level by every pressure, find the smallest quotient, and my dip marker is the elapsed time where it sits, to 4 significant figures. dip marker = 245.0 min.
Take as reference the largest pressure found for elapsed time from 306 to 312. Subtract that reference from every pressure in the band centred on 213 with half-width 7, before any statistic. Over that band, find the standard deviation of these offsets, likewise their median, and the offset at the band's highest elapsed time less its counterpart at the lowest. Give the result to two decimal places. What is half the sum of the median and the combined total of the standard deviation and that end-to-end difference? -0.21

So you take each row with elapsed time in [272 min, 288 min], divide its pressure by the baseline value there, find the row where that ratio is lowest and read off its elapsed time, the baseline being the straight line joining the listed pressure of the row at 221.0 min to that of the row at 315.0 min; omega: 283.0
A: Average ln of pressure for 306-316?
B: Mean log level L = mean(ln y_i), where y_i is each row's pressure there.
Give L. 2.820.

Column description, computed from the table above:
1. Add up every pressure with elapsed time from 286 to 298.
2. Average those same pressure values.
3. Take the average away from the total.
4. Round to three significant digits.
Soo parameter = 85.3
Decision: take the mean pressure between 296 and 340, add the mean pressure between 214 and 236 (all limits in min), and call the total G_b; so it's 34.18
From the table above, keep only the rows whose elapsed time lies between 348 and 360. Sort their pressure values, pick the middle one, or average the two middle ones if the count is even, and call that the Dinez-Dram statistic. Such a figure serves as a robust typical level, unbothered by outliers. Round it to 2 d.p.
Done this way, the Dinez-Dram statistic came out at 17.20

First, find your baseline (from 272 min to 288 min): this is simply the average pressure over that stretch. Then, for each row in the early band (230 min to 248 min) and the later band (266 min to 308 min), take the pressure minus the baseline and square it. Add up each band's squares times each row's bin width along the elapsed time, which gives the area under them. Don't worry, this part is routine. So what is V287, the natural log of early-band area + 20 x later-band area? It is 5.36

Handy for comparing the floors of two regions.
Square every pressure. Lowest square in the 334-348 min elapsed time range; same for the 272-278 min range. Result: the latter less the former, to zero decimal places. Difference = -13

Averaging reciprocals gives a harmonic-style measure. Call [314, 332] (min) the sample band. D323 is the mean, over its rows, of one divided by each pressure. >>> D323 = 0.0573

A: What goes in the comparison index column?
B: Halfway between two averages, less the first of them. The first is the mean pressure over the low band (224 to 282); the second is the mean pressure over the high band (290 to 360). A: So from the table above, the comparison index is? 0.012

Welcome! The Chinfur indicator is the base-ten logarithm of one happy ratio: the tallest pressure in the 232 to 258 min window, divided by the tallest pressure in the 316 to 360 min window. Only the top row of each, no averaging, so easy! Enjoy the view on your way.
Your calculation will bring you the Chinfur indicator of -0.007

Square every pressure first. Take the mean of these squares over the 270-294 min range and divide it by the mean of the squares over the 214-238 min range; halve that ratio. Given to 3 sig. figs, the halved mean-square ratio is 0.498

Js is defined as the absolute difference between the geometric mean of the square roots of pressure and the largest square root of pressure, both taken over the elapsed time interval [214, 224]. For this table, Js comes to 0.051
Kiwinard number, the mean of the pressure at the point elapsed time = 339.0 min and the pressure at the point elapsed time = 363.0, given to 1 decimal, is 17.1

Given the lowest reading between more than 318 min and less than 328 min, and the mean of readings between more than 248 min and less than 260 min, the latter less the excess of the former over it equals 16.9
